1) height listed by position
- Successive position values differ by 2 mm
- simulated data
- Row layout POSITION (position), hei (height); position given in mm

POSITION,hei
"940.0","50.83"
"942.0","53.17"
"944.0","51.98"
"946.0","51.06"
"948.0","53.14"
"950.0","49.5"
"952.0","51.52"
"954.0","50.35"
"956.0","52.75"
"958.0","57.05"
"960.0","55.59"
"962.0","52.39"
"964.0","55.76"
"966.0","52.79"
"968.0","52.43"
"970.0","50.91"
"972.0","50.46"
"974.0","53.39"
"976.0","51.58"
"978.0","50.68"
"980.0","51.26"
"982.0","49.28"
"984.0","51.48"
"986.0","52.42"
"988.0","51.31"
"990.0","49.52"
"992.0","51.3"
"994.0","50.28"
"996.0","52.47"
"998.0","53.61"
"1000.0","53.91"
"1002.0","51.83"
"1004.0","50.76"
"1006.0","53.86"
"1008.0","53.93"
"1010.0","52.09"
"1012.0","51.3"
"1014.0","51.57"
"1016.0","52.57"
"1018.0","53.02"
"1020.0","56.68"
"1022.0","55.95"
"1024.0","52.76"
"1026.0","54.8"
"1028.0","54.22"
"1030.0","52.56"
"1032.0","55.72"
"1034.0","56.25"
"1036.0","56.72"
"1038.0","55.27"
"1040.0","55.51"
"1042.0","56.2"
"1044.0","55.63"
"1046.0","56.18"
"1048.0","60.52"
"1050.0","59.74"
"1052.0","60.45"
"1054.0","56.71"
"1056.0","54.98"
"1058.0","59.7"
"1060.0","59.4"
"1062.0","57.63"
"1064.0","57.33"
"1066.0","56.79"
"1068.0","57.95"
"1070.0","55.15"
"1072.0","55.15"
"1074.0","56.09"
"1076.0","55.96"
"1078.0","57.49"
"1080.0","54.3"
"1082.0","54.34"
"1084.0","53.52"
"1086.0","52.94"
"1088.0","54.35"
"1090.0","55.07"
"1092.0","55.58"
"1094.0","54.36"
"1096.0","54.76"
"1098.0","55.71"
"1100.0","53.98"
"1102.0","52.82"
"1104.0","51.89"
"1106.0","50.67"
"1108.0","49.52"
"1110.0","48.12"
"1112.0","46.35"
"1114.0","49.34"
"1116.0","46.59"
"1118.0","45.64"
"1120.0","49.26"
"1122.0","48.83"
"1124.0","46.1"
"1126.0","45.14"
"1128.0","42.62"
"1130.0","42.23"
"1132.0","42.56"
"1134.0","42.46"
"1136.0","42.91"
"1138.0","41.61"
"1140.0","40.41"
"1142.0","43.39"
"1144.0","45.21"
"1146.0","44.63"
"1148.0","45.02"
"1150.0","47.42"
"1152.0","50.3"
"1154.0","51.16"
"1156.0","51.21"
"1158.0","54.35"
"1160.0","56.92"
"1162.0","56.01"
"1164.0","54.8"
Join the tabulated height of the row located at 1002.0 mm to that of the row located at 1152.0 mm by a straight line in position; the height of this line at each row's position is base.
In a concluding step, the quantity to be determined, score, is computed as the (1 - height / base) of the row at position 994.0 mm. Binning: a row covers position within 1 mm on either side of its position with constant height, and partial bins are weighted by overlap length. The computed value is 0.03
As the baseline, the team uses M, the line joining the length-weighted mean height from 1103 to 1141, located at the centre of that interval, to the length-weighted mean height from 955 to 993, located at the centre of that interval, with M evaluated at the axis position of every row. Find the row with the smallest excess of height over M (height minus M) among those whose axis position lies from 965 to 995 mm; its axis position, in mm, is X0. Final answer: 982.0 mm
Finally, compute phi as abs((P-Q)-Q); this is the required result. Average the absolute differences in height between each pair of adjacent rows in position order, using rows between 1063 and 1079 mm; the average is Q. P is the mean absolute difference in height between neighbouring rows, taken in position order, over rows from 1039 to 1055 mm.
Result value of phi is 0.4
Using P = 1.6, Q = 1.01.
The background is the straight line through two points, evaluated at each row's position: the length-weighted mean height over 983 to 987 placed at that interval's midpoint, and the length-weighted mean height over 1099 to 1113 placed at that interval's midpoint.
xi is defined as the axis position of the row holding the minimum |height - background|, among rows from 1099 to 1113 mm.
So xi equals 1106.0 mm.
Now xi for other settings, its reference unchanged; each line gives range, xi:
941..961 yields 956.0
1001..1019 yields 1014.0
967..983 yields 968.0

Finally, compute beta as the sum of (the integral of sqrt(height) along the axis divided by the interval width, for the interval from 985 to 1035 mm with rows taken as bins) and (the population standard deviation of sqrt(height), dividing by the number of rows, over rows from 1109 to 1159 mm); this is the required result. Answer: 7.53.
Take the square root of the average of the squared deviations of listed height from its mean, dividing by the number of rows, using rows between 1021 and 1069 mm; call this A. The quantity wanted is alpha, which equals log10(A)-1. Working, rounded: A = 2.1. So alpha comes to -0.67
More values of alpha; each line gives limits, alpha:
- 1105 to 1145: -0.52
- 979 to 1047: -0.67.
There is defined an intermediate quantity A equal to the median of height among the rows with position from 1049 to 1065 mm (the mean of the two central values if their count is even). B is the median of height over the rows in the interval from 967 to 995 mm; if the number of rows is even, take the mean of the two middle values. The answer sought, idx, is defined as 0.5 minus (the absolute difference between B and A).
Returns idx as -7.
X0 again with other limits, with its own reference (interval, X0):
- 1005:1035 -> 1012.0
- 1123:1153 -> 1140.0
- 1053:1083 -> 1056.0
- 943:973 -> 950.0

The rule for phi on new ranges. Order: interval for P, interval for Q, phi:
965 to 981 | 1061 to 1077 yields 0.5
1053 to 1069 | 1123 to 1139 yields 0.2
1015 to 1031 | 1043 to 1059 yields 3.0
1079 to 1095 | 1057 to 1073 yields 1.2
